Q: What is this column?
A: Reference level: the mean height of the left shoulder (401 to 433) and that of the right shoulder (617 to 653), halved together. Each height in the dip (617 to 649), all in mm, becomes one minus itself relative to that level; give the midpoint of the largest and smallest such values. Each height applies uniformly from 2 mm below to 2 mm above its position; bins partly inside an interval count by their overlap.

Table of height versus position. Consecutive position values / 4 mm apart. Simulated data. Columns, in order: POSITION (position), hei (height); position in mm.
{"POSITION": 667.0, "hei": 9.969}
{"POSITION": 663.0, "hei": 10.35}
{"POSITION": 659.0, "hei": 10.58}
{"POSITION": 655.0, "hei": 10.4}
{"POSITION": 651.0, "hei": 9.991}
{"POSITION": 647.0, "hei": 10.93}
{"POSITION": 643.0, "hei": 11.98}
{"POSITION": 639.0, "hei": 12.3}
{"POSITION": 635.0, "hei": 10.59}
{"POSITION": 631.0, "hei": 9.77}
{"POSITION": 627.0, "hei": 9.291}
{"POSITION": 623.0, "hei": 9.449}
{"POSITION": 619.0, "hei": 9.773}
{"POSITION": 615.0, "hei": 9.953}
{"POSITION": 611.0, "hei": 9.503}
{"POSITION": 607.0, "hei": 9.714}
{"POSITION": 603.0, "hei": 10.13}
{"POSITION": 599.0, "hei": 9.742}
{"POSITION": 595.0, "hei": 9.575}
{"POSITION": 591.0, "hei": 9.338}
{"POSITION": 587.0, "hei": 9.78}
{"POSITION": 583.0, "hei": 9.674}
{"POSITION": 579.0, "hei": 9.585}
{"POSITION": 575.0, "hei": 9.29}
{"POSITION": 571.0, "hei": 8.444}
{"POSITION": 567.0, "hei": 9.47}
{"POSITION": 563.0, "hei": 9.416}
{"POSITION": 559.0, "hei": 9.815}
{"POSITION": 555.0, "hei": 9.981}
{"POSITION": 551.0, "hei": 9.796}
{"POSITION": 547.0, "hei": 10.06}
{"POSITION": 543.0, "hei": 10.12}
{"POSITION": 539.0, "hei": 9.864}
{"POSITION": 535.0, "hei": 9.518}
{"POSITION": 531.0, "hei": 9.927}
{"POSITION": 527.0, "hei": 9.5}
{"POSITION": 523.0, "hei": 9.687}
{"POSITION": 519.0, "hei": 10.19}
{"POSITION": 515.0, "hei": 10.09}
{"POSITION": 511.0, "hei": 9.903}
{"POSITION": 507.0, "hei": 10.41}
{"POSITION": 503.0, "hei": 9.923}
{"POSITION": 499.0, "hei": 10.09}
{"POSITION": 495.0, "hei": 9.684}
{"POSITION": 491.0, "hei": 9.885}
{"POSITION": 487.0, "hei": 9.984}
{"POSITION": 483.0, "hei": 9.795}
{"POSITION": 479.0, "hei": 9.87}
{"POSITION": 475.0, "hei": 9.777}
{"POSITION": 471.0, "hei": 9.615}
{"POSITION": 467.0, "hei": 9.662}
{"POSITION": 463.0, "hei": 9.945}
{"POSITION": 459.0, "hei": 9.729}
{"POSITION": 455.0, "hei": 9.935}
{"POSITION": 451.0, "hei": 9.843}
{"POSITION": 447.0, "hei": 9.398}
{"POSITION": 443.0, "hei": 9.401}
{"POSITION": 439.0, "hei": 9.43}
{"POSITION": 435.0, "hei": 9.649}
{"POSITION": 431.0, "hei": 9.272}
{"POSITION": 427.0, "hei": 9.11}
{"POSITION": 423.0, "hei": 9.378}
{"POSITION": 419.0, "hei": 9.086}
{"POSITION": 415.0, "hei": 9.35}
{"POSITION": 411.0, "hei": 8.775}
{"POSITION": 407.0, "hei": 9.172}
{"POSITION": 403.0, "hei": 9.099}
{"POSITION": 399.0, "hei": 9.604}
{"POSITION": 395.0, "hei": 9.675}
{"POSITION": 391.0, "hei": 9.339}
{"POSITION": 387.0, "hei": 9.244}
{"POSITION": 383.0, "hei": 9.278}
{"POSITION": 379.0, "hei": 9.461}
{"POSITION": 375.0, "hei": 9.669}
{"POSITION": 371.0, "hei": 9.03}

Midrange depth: -0.10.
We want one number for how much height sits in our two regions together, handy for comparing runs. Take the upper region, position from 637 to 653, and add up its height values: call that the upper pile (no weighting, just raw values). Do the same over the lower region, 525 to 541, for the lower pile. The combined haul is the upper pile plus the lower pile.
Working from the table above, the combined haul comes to 84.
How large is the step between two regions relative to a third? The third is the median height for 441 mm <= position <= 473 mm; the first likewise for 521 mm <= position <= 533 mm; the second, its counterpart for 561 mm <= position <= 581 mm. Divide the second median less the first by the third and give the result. -0.028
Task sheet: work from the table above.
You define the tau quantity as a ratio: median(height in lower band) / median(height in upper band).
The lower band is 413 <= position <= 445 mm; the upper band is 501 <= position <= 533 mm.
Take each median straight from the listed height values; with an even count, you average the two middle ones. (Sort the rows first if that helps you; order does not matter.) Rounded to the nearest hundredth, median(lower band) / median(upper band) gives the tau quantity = 0.94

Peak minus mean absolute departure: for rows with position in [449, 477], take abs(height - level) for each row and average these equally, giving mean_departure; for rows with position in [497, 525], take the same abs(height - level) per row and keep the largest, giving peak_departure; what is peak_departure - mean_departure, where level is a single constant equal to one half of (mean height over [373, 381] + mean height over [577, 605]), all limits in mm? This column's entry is 0.62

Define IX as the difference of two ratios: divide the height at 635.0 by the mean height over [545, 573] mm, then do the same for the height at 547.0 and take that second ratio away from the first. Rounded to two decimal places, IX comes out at 0.06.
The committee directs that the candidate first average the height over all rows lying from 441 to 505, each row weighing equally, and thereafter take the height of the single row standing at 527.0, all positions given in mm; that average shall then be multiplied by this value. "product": 93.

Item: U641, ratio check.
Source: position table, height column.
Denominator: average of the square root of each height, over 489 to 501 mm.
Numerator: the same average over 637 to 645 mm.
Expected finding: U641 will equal 1.11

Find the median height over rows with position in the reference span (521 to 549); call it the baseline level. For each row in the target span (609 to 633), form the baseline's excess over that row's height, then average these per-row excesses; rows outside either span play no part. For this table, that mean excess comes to 0.24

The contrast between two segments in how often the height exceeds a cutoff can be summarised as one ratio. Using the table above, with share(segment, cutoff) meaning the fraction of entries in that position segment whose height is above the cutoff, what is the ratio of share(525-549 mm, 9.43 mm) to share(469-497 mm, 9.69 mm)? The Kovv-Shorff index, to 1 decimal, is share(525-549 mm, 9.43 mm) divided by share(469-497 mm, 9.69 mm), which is 1.4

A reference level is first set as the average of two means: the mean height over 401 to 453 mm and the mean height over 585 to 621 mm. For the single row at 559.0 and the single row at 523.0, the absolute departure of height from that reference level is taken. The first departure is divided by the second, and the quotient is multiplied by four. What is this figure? 7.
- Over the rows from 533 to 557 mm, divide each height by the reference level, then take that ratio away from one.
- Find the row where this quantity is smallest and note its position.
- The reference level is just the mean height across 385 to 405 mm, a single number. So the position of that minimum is 543.0 mm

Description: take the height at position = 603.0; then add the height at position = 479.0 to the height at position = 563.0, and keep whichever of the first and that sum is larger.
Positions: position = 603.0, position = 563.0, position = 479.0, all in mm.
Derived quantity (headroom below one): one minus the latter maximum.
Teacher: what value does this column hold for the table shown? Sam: -18.29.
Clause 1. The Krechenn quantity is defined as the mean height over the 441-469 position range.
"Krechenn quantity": 9.7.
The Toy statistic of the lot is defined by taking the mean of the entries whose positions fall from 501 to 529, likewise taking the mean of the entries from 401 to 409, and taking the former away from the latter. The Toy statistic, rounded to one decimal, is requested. -0.8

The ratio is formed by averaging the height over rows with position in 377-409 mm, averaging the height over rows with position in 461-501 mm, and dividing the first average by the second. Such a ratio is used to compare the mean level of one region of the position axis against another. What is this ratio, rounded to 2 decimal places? 0.95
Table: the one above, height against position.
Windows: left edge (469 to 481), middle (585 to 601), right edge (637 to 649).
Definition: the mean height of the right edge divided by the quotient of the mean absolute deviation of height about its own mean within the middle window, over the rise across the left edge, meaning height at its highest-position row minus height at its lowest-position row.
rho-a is 20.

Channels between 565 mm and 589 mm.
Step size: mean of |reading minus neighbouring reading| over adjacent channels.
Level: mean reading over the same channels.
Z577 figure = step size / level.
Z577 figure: 0.050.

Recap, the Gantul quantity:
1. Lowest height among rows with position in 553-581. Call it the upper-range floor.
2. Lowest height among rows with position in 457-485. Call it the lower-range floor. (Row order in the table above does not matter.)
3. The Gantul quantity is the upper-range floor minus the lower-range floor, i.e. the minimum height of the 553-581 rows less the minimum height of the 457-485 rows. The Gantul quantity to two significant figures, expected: -1.2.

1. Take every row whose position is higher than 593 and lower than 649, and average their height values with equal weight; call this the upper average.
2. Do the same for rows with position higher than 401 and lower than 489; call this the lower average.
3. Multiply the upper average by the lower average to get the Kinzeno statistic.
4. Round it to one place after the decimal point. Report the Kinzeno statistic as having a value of 97.0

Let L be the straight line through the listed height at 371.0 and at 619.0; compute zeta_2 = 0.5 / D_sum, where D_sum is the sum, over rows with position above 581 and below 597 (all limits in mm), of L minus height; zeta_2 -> 1.4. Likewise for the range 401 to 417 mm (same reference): 2.8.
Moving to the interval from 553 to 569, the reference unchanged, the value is -1.8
